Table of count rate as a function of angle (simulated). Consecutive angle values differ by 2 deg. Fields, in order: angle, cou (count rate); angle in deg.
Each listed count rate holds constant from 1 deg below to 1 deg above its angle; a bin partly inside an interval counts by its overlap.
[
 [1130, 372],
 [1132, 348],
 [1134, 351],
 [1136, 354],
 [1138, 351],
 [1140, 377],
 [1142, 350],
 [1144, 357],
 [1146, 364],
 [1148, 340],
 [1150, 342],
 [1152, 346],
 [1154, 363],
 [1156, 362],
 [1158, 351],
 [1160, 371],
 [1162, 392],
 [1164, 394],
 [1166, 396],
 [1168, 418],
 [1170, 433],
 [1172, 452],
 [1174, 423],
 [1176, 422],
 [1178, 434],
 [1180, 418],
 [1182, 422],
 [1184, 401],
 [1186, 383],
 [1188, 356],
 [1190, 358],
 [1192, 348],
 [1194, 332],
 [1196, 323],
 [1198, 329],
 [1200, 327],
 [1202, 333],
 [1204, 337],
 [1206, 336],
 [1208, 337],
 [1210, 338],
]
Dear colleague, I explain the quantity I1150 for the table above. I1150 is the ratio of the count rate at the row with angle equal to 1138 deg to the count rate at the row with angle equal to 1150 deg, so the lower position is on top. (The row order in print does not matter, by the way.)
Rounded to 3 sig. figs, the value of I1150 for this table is 1.03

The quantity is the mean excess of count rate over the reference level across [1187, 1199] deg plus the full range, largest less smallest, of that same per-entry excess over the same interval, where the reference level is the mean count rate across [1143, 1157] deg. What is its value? 23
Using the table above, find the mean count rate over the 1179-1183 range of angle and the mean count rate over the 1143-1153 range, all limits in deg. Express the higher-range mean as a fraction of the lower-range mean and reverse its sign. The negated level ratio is -1.20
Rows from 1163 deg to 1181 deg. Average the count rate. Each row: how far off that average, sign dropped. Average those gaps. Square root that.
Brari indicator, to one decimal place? 3.6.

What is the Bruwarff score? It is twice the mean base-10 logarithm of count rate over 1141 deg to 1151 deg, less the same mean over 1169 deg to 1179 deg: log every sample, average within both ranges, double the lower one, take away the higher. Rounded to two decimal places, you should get 2.45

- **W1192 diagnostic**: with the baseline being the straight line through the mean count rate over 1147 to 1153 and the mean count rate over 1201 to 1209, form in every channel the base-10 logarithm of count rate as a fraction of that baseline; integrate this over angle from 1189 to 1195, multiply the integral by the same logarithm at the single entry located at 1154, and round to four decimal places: 0.0017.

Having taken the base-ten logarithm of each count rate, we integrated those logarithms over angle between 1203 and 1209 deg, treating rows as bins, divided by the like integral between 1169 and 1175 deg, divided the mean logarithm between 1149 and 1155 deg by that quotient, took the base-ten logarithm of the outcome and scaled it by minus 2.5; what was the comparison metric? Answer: -1.06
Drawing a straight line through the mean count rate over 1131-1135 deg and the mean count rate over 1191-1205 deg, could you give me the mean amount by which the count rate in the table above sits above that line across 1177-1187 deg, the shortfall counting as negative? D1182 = 75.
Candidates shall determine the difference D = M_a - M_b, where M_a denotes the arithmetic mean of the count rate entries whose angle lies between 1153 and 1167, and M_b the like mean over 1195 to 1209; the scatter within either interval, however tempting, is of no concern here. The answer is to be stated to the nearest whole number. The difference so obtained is 44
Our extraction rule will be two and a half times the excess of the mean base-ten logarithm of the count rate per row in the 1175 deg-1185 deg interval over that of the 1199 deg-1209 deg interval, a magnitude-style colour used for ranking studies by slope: 0.25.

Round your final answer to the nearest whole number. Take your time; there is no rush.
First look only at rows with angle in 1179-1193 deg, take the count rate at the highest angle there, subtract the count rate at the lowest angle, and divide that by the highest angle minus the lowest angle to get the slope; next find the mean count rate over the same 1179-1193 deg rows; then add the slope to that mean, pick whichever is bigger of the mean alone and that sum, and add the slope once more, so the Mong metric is 378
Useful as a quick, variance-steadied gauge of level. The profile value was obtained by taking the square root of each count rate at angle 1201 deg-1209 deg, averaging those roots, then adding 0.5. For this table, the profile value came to 18.8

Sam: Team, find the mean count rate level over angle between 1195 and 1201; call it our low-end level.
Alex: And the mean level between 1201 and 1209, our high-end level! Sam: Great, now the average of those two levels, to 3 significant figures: 331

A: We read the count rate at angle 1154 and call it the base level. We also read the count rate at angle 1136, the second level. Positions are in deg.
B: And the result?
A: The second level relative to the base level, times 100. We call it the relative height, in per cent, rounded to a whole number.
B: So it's 98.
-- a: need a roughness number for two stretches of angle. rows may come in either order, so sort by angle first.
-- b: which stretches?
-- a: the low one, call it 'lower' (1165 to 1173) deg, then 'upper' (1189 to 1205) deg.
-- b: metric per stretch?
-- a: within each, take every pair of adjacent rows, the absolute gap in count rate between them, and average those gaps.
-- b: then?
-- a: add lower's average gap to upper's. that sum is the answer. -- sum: 26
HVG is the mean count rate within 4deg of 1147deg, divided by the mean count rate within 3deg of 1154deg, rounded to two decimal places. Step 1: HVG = 0.98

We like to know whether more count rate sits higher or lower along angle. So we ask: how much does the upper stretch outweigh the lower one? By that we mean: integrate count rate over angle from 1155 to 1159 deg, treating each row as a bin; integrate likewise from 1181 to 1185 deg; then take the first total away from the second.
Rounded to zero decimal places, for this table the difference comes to 220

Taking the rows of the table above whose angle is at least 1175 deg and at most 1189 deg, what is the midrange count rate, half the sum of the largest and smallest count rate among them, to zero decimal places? 395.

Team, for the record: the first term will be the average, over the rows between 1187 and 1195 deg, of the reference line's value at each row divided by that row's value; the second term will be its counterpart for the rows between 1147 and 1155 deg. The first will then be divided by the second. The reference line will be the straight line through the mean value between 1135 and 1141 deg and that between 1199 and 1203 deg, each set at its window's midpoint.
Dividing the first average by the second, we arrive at 0.94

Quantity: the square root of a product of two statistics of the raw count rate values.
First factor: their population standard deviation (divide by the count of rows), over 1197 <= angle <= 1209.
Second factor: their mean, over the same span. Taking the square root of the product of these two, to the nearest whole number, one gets 36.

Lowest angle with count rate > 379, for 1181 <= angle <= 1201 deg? 1182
